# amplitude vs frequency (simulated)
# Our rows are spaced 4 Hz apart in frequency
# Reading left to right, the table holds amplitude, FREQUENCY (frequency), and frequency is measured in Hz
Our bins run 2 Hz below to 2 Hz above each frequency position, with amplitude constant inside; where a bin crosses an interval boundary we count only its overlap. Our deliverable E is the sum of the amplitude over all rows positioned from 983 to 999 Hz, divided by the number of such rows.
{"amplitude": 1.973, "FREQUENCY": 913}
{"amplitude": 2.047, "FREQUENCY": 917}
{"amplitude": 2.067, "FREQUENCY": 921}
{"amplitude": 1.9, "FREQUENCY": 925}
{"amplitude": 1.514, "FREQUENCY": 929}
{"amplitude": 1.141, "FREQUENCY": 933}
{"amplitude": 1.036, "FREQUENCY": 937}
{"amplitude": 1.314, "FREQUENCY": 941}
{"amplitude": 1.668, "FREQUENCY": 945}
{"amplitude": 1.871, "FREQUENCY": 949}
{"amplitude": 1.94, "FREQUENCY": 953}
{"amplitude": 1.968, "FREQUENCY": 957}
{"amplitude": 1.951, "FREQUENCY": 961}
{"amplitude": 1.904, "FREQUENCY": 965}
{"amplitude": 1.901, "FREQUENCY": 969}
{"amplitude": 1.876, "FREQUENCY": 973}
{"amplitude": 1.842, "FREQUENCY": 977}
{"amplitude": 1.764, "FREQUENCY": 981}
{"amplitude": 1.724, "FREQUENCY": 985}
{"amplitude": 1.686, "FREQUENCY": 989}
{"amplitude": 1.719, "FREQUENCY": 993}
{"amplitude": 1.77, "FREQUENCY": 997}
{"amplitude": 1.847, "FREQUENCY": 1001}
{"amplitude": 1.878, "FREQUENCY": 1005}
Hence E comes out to 1.72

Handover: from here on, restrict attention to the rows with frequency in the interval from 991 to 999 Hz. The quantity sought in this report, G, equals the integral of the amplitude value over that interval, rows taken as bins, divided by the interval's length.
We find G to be 1.74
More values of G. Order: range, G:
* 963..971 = 1.90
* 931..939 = 1.09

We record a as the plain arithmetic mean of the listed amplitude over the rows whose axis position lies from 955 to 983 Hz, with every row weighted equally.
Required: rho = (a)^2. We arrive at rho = 3.6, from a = 1.89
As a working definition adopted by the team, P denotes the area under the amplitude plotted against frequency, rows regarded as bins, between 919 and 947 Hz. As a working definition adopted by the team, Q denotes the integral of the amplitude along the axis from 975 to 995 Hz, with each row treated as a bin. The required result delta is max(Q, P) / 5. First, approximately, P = 43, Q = 35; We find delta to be 8.5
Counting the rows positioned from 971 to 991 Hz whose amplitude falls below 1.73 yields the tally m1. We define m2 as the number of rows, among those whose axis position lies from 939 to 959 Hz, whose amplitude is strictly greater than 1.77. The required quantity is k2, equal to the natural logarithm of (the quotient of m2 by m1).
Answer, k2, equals 0.41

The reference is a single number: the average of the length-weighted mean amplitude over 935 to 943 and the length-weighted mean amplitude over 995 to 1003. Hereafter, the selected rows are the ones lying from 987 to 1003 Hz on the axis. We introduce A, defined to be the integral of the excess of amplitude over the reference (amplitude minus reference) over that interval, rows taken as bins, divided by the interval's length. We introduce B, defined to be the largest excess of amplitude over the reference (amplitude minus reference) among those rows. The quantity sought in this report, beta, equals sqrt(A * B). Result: 0.31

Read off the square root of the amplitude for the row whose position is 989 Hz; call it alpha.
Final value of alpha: 1.30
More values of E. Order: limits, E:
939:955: 1.70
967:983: 1.85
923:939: 1.40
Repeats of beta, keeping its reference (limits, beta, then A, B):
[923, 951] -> 0.01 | 0.00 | 0.408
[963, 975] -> 0.41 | 0.40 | 0.412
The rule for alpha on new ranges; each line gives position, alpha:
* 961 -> 1.40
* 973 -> 1.37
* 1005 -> 1.37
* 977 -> 1.36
